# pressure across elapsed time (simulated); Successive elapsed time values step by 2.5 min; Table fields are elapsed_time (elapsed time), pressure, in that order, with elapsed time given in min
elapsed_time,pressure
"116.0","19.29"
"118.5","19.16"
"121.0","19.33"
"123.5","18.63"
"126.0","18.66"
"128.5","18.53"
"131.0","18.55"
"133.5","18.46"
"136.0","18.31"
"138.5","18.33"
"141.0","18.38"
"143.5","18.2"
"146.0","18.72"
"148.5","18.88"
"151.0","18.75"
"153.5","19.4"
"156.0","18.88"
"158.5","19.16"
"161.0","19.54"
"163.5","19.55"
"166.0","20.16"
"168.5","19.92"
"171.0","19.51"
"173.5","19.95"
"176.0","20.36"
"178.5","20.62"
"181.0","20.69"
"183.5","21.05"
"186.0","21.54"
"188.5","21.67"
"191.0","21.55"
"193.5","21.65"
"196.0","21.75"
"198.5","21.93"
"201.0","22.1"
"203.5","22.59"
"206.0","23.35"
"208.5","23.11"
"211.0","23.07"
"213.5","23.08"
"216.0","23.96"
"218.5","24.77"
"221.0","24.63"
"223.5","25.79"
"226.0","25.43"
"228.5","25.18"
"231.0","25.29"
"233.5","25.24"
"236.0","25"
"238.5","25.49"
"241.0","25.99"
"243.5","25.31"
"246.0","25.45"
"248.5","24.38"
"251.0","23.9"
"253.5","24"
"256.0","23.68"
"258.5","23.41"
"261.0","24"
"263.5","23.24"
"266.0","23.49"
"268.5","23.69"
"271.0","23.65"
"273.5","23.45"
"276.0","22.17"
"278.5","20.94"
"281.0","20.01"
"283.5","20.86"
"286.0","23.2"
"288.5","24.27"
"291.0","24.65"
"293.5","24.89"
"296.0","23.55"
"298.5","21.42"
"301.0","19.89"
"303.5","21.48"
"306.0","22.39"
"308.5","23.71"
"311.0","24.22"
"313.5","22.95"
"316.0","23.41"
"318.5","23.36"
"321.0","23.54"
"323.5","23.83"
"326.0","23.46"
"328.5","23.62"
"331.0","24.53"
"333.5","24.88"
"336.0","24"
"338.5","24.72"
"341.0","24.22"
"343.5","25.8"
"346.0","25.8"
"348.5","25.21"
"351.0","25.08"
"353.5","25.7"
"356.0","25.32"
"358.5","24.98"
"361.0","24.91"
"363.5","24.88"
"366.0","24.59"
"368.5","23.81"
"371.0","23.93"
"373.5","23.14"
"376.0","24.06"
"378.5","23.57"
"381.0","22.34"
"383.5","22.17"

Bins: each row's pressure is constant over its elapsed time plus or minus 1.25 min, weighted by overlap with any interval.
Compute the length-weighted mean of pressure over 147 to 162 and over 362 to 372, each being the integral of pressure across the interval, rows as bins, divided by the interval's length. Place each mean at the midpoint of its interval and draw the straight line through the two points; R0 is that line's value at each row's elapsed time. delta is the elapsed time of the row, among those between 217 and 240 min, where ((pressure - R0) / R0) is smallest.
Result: 236.0 min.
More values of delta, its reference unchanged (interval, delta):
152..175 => 156.0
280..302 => 301.0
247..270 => 263.5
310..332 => 313.5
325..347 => 326.0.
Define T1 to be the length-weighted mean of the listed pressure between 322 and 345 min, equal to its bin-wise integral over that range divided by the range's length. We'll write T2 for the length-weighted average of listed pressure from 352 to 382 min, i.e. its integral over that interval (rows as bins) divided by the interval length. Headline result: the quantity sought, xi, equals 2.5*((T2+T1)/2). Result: 61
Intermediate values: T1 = 24.3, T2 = 24.3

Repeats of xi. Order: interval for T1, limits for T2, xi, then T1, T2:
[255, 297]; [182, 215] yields 57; 23.1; 22.2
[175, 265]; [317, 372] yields 60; 23.5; 24.6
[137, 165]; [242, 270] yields 54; 18.9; 24.1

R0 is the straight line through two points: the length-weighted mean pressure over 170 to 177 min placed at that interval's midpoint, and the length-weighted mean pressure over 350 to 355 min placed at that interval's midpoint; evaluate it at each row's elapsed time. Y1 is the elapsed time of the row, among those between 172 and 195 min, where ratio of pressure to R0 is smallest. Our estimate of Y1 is 173.5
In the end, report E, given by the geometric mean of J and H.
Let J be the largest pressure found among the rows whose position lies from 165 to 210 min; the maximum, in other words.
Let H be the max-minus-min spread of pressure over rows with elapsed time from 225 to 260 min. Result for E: 8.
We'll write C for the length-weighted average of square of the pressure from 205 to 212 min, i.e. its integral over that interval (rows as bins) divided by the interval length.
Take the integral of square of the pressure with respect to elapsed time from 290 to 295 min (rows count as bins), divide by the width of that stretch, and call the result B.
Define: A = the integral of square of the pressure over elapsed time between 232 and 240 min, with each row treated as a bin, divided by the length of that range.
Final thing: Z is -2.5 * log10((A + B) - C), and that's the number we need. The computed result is -7.13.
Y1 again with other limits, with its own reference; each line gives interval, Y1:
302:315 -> 303.5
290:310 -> 301.0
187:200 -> 191.0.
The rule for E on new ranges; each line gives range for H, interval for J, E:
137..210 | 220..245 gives 12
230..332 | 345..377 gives 13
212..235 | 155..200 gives 8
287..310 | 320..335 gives 11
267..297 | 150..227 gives 11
